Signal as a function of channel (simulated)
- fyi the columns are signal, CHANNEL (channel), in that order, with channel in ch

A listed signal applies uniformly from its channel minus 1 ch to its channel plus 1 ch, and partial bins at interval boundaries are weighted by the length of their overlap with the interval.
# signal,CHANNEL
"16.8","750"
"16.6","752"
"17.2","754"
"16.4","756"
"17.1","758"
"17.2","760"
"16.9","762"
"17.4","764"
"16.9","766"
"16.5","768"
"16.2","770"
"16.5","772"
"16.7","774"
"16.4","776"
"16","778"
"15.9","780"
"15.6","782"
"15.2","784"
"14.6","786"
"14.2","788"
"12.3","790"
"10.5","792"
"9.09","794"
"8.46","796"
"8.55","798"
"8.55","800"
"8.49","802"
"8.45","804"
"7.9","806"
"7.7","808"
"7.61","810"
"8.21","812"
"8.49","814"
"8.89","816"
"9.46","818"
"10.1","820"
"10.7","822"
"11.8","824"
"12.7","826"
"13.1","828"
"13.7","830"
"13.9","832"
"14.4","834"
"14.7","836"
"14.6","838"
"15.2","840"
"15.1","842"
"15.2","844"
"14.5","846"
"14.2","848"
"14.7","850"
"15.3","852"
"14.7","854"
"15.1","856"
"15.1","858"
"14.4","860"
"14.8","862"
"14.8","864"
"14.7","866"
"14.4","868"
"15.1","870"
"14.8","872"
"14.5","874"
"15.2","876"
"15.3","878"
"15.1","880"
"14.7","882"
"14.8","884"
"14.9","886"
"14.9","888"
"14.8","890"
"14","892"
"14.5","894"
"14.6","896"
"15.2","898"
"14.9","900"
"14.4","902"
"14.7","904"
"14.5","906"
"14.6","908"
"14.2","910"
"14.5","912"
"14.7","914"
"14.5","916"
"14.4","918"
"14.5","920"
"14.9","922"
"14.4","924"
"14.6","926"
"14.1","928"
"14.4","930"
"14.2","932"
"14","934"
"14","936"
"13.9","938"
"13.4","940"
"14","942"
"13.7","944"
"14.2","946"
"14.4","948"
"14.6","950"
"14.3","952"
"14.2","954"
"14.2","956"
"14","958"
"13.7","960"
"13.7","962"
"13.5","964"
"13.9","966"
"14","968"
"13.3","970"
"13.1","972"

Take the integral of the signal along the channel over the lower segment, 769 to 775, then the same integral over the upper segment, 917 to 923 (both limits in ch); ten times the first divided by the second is 11.3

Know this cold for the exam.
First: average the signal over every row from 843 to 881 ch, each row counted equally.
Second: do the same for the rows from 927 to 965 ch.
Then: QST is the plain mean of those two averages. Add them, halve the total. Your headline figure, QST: 14.4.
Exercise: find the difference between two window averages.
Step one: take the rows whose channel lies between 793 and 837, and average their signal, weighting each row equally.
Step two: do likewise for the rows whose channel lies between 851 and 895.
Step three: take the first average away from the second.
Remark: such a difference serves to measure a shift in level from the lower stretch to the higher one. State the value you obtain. 4.6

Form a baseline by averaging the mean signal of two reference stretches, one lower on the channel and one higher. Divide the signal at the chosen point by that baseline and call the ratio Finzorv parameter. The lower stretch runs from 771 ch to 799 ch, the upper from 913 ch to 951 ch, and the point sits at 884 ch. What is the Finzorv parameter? 1.06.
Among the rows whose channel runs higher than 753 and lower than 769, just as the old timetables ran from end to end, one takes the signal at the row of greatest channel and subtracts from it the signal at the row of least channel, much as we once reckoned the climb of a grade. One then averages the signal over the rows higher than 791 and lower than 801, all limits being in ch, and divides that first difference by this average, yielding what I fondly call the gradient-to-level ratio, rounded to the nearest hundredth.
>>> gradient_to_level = -0.08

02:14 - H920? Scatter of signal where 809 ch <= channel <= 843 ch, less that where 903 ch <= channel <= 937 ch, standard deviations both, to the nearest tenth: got 2.4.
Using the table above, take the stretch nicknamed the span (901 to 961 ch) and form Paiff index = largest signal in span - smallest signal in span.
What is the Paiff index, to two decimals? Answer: 1.50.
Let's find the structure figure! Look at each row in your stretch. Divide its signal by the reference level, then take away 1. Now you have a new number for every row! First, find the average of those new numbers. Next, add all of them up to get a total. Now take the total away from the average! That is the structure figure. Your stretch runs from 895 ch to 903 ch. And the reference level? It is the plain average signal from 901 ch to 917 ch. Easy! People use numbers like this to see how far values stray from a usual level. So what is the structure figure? -0.05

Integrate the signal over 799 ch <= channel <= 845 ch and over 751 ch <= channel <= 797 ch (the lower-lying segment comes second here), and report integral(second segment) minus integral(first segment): 182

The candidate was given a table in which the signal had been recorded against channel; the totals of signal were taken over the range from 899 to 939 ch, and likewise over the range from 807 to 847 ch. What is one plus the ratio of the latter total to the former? 1.83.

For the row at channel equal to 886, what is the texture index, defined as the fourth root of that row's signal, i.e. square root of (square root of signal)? 1.96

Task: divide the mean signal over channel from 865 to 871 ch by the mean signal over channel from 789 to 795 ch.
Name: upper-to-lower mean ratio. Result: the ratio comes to 1.39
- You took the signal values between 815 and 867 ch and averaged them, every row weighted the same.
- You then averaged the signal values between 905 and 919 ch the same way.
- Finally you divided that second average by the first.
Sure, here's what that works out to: 1.1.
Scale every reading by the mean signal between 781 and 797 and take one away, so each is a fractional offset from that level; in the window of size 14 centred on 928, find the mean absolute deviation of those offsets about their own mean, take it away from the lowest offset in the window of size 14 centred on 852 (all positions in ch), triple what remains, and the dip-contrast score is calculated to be 0.35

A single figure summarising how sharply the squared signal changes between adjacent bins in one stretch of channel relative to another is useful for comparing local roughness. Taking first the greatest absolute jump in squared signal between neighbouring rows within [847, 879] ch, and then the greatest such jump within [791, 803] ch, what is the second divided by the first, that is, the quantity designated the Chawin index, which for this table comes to 1.33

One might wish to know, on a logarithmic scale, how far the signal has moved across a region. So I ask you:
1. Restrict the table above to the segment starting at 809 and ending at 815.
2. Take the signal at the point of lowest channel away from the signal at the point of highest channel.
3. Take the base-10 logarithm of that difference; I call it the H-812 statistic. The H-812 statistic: -0.06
